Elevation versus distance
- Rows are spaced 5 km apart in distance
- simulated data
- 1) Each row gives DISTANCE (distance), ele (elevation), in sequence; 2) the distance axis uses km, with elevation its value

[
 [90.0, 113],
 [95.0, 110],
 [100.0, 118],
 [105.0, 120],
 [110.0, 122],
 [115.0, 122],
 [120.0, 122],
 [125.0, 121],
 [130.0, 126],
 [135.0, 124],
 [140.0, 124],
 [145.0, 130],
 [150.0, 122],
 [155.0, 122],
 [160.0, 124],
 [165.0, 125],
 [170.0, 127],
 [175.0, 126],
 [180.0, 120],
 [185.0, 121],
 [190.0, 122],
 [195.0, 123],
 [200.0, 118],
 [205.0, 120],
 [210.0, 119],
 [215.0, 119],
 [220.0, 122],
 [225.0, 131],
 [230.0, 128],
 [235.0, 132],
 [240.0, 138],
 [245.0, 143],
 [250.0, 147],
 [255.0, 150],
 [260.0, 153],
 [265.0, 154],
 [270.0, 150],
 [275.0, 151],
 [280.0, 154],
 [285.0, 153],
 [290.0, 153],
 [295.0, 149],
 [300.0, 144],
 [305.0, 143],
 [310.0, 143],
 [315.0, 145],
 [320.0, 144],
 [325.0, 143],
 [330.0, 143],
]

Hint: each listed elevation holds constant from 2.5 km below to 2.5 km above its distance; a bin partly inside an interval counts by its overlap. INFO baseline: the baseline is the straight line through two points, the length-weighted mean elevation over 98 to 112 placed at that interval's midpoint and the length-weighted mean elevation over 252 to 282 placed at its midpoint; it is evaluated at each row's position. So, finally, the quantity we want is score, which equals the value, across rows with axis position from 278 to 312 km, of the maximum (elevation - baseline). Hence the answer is 0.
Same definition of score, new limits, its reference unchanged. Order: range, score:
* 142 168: 2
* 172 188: -8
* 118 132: 1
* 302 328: -16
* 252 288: 3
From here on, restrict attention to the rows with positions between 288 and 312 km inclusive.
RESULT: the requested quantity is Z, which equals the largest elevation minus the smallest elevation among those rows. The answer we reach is 10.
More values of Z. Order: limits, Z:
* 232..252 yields 15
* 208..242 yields 19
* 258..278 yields 4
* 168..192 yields 7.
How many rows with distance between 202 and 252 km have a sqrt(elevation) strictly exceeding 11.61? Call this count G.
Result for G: 3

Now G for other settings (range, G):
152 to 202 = 0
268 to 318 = 10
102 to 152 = 0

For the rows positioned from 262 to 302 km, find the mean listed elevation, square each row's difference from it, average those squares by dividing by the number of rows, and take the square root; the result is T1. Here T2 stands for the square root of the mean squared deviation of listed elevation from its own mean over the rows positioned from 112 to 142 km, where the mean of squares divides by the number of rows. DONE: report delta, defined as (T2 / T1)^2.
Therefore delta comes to 0.28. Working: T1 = 3.2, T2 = 1.7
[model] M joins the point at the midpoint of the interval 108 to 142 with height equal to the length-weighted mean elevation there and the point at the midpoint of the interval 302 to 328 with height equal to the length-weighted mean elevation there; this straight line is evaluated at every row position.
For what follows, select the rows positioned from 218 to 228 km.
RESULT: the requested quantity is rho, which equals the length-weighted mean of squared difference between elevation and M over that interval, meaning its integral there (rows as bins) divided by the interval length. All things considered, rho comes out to 64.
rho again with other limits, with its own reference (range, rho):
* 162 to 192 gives 37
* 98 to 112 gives 2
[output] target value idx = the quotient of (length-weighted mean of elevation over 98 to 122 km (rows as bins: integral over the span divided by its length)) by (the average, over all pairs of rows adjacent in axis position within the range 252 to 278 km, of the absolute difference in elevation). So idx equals 54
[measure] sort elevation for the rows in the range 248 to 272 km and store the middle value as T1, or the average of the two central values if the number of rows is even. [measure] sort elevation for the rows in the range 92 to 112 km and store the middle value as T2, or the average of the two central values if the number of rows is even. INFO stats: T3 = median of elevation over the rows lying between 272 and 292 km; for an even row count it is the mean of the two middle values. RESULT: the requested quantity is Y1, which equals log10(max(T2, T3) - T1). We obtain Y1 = 0.48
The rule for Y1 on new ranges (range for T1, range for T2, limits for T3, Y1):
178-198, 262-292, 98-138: 1.50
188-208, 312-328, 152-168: 1.36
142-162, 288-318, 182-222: 1.33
